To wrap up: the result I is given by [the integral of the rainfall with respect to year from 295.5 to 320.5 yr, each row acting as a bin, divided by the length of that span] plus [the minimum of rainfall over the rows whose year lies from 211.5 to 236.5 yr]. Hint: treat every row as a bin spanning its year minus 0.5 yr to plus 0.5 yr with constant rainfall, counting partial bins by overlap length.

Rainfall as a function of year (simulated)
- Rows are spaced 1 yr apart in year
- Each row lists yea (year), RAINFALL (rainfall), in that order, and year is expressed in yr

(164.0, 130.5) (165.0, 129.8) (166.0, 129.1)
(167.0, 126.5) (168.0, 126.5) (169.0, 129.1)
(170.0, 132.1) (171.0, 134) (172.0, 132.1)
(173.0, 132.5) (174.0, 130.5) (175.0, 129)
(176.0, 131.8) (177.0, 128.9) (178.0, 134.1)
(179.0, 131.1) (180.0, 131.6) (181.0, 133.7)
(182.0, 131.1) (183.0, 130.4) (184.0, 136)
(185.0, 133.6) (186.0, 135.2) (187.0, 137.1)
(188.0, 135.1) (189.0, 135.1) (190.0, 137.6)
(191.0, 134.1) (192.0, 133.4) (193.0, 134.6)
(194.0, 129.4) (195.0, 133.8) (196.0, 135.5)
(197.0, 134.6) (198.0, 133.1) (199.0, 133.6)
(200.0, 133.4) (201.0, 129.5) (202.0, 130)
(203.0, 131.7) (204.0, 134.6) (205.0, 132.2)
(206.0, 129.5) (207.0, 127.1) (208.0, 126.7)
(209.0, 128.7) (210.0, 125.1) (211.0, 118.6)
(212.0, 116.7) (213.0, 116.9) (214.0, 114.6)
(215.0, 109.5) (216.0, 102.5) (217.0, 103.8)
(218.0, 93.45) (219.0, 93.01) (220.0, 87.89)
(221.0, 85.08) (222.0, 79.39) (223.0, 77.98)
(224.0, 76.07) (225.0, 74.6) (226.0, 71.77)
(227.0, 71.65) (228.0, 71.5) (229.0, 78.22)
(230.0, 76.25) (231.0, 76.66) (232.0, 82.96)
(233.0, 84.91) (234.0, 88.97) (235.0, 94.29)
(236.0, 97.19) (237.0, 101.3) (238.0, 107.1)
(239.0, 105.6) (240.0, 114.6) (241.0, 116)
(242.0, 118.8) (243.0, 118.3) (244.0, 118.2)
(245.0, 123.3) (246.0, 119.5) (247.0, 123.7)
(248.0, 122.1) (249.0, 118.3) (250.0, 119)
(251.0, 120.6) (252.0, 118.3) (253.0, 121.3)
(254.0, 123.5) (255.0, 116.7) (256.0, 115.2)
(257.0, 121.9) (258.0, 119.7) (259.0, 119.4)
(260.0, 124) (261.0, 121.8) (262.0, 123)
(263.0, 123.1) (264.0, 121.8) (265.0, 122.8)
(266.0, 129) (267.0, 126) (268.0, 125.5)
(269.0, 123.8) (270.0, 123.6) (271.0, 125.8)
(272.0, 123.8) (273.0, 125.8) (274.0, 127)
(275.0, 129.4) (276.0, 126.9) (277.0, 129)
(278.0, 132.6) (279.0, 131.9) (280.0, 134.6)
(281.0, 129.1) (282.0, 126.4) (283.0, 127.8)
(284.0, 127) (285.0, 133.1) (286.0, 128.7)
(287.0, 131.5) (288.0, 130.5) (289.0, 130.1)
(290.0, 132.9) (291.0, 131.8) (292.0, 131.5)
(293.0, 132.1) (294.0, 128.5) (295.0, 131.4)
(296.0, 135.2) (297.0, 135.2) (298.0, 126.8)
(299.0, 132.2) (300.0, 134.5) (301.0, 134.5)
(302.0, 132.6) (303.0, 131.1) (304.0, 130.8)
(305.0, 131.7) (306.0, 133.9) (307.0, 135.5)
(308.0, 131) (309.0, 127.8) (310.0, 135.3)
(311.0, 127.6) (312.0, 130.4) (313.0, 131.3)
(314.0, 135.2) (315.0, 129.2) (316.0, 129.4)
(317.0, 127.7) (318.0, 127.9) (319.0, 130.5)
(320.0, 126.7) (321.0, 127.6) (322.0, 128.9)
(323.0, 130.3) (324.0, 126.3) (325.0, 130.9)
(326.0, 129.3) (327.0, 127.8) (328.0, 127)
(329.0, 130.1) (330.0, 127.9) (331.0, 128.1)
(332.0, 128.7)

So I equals 203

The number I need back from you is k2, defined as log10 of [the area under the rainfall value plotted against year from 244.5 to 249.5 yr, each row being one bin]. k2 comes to 2.78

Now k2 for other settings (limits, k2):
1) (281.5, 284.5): 2.58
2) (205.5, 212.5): 2.94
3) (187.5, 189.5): 2.43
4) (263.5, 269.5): 2.87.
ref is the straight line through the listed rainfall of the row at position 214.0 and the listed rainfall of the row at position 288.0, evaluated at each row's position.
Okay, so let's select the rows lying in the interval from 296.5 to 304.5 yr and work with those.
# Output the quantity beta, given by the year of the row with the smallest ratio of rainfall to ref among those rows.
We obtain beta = 298.0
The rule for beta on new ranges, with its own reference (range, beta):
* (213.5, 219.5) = 219.0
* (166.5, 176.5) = 168.0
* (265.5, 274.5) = 272.0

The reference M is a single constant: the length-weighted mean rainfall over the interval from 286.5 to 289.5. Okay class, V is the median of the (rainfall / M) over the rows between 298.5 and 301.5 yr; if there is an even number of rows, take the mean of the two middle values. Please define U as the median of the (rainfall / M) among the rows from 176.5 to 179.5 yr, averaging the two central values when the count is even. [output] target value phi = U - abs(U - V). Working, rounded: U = 1.00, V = 1.03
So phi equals 0.98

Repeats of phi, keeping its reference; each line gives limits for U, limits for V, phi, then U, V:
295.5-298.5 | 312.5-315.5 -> 1.00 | 1.03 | 1.00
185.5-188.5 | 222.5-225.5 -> 0.58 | 1.03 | 0.58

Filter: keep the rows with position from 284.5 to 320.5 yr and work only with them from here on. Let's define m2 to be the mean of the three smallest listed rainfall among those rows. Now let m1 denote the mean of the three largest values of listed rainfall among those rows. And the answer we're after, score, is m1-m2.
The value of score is 8.3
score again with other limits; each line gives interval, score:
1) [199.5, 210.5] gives 7.1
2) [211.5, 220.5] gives 24.6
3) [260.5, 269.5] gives 4.7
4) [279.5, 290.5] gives 6.5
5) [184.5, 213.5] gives 19.3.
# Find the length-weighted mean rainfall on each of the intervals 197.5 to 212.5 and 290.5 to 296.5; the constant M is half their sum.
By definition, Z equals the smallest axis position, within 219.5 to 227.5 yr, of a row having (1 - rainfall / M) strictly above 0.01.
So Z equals 220.0 yr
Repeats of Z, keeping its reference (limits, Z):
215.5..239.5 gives 216.0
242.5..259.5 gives 243.0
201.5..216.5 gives 207.0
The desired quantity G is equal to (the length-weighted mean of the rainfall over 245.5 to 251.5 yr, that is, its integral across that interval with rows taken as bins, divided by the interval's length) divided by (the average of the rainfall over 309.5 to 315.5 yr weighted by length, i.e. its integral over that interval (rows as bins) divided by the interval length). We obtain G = 0.92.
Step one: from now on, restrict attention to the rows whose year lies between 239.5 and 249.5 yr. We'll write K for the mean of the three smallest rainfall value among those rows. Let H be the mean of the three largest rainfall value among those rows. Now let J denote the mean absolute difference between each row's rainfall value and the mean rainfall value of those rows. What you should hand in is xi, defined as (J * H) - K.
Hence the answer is 166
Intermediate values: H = 123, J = 2.3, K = 116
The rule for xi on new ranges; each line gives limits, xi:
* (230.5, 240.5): 988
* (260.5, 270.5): 90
